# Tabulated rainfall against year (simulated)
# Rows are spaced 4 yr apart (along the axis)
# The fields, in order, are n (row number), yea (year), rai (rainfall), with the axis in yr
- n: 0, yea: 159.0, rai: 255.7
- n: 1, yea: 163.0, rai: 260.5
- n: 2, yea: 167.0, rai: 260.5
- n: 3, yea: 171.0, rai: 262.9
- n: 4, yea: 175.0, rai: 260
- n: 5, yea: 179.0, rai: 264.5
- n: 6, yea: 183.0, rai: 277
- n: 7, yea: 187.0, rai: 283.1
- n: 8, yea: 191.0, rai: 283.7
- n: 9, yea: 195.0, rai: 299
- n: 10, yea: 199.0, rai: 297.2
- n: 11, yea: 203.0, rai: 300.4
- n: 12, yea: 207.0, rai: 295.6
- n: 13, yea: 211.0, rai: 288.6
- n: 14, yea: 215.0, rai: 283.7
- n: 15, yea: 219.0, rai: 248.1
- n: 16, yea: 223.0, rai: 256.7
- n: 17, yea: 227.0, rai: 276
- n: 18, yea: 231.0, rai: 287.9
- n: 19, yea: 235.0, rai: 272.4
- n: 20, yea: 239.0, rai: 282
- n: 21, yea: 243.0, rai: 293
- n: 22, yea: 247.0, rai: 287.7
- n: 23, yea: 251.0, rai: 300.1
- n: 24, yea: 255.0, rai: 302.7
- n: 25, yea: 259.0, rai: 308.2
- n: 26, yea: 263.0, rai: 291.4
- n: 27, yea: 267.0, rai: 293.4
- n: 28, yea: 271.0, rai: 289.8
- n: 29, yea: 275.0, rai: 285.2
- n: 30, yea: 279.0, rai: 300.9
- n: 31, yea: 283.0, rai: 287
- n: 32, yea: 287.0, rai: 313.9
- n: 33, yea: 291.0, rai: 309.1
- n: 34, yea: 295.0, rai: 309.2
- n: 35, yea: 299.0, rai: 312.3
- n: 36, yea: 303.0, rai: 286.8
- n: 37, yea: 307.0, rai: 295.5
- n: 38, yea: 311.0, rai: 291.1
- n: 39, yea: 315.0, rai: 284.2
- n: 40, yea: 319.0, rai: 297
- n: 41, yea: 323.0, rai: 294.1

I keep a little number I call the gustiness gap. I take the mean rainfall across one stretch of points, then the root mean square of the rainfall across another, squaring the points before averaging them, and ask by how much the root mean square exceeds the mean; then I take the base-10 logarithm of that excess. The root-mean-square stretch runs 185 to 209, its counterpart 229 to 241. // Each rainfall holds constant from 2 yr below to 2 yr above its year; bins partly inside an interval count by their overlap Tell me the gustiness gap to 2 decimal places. 1.10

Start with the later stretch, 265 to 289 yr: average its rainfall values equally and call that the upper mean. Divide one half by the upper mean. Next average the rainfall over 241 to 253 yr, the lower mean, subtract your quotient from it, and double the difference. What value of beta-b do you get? 587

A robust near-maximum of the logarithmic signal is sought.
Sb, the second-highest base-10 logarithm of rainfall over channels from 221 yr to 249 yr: 2.46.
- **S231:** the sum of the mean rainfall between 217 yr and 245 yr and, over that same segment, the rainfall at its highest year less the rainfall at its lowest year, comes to 319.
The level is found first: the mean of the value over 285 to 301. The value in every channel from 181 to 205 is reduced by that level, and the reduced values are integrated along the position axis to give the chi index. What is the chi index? -505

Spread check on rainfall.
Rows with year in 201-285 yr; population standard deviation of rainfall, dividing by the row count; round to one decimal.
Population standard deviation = 14.2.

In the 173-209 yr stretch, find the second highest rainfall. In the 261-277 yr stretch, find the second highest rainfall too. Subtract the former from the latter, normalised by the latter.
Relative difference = -0.026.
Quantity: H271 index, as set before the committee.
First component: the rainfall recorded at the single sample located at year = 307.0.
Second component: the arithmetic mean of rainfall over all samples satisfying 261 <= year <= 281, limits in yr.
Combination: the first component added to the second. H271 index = 588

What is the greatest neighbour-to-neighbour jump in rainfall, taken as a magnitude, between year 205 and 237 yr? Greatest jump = 36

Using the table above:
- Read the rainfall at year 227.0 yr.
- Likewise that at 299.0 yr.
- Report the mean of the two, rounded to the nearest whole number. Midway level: 294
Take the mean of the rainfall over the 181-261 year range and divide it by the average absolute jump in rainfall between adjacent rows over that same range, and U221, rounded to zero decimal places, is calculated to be 30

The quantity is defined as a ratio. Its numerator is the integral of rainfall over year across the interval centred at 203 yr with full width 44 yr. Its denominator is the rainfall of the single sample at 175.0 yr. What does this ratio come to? 48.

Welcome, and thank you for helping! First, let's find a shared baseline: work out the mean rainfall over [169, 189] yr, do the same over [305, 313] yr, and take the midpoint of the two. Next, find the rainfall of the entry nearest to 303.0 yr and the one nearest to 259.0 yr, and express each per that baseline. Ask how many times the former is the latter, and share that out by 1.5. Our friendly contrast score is 0.62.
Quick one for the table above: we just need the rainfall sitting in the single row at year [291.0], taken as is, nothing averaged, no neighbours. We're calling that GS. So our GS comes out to 309.1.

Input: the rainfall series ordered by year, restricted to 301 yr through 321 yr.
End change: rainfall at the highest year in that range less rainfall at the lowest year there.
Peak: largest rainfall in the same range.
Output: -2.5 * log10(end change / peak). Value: 3.66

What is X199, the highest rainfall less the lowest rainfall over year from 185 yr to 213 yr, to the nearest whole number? 17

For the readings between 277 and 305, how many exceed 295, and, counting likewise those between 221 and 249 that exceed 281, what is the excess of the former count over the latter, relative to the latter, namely 0.25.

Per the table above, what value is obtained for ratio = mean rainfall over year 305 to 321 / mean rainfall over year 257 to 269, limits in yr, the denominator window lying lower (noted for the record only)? 0.98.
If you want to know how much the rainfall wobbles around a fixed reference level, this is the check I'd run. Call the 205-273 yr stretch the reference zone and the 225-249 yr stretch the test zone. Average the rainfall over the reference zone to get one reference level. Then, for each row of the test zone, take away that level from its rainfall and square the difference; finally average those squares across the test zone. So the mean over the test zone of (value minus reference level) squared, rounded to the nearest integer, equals 58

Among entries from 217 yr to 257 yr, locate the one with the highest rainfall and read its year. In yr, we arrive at 255.0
